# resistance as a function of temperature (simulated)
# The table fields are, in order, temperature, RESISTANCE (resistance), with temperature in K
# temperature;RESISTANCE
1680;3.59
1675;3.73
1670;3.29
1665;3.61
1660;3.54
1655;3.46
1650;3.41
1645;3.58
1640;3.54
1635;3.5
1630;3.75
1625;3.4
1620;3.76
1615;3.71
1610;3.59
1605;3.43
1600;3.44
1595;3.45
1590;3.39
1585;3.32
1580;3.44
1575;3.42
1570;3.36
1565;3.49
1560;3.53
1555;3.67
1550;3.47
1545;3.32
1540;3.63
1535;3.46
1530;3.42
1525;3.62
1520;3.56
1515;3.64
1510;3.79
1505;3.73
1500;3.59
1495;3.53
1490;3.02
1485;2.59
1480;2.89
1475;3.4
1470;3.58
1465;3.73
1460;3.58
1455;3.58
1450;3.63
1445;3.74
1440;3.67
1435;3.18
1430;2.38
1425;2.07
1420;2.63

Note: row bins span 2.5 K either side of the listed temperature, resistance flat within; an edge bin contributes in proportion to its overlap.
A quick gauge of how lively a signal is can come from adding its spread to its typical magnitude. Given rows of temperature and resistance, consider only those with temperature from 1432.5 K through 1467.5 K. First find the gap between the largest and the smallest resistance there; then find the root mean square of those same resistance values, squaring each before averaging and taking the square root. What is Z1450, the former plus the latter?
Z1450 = 4.15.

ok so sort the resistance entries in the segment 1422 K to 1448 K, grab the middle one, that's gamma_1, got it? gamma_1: 3.18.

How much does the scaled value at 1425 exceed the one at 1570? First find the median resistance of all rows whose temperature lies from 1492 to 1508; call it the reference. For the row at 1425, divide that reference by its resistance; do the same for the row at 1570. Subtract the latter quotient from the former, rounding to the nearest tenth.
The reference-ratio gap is 0.7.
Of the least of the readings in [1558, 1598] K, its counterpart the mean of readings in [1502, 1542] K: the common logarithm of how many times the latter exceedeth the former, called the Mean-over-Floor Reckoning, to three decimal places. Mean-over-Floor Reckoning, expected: 0.036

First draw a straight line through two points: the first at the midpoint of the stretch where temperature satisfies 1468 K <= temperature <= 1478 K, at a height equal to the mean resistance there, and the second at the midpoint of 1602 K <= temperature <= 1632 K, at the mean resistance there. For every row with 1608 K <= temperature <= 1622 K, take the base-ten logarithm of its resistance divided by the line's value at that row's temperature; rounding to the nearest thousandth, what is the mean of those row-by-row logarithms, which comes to 0.010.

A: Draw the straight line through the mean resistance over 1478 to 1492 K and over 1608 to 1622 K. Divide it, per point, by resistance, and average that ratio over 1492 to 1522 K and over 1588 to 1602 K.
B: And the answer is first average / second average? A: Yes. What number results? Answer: 0.790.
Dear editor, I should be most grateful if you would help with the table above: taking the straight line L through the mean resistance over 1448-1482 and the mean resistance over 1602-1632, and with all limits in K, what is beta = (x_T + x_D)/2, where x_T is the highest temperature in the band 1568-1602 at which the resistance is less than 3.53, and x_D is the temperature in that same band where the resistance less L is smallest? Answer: 1592.5 K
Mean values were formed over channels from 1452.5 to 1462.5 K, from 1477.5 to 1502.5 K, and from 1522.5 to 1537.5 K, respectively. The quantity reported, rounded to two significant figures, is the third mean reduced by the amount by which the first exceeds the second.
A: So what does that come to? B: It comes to 3.0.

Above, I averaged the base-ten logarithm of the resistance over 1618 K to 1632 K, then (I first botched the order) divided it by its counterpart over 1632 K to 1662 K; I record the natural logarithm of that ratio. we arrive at 0.03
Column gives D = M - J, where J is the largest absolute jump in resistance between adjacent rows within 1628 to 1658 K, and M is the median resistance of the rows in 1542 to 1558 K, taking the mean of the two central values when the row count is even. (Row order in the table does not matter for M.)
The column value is 3.2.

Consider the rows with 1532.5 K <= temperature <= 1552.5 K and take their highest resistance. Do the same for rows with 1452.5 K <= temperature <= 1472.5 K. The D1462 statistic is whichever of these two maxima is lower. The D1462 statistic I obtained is 3.63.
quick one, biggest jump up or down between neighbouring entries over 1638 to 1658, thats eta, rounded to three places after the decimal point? 0.170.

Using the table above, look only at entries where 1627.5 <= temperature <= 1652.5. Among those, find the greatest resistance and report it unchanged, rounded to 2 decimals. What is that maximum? 3.75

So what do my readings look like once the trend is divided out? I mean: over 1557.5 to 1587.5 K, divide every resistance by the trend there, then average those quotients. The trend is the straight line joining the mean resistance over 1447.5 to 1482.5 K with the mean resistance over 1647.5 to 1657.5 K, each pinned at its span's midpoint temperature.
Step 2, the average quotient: 0.99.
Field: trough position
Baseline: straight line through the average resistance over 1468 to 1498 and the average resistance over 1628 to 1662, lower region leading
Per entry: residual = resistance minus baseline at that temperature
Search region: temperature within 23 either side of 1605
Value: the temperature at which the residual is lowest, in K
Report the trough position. 1625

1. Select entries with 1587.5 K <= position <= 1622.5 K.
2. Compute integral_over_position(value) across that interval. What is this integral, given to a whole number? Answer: 124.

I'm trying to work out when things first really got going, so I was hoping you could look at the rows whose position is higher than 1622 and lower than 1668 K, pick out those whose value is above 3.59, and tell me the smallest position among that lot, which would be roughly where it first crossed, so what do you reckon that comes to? 1630 K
